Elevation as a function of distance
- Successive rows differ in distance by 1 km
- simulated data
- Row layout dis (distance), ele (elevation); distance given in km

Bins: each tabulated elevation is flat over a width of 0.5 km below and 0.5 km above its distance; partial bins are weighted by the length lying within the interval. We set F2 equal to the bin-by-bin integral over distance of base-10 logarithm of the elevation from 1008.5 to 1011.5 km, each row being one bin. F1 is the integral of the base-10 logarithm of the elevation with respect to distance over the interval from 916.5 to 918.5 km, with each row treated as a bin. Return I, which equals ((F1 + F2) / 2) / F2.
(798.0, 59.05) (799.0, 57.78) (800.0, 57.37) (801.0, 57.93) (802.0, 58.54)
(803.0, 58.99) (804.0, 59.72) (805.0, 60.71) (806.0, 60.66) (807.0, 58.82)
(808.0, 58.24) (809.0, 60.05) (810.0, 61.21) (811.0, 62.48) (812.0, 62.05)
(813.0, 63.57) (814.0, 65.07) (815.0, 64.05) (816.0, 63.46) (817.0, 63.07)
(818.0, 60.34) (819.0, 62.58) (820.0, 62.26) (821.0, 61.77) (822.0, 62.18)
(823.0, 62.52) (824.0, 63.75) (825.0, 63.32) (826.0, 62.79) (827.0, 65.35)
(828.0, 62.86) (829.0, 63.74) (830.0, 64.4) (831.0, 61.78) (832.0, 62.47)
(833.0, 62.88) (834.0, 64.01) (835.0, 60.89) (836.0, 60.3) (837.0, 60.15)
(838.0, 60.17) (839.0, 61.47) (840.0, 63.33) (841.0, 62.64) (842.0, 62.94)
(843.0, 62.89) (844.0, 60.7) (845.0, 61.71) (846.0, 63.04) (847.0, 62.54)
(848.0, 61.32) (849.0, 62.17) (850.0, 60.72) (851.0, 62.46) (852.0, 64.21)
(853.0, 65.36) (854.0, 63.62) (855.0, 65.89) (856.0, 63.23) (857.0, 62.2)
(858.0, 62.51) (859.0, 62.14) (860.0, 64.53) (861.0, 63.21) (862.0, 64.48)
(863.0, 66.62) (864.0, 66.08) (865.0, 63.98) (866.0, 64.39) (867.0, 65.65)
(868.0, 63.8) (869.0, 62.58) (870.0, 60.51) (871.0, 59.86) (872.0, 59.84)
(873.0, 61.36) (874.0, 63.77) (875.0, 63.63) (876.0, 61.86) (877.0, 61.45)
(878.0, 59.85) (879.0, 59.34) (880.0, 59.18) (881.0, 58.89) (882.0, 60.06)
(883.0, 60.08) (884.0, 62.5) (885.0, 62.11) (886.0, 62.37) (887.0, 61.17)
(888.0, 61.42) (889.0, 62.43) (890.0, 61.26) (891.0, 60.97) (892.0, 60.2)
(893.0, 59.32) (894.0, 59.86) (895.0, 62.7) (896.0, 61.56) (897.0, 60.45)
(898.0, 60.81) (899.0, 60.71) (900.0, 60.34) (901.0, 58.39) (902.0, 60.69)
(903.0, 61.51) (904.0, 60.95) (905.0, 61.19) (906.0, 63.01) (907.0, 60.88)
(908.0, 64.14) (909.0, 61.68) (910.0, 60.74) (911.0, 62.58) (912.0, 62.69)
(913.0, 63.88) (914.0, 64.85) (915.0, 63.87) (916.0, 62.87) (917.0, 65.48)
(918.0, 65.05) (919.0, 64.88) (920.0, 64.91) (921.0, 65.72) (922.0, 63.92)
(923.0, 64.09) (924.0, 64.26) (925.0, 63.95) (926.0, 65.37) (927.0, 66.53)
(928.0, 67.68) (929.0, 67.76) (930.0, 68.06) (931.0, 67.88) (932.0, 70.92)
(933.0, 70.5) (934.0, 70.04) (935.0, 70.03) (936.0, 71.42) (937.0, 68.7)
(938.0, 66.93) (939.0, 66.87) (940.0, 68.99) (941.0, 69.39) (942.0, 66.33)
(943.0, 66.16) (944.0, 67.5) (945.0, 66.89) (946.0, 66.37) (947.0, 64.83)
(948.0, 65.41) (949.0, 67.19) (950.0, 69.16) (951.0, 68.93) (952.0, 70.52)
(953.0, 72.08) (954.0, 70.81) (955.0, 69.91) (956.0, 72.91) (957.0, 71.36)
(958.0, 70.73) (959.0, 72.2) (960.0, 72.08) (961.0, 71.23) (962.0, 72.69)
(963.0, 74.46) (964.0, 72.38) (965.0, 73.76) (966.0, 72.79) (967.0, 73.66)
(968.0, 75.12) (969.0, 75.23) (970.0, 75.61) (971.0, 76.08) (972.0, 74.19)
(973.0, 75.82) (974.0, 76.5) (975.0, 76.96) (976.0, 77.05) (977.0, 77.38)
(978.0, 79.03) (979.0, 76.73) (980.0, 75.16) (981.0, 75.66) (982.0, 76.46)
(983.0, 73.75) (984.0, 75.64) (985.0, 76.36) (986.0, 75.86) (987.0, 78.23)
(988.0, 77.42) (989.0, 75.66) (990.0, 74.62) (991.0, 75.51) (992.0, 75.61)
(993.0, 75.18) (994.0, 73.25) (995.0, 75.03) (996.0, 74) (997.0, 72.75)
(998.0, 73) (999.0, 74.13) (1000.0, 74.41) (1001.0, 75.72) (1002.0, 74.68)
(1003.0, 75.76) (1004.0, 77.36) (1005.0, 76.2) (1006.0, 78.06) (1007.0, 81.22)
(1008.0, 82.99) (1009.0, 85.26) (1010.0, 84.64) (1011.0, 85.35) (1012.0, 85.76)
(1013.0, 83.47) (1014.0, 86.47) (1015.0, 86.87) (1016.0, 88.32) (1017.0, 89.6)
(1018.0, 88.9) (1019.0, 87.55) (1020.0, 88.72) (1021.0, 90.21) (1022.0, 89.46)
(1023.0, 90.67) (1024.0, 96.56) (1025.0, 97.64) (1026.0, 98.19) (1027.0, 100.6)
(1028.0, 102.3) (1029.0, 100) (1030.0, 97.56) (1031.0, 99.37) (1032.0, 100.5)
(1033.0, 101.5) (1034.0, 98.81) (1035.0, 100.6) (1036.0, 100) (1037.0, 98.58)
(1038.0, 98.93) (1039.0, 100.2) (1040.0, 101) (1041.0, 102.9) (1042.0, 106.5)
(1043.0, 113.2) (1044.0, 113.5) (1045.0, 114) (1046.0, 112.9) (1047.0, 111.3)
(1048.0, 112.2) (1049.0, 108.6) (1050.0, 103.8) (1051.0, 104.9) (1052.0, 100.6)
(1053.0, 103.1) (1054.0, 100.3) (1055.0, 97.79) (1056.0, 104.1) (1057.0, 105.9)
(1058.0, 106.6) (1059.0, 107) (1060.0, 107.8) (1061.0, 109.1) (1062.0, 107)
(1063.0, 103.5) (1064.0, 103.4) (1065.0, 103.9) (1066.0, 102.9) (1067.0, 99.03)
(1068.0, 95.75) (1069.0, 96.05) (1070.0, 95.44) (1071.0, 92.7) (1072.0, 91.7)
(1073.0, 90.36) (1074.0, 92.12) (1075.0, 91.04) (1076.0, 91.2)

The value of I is 0.81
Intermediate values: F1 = 3.6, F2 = 6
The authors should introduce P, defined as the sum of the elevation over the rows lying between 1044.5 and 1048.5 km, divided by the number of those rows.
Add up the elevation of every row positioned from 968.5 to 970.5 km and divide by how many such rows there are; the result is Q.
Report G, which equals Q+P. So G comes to 188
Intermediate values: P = 113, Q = 75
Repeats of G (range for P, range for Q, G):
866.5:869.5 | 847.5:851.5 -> 126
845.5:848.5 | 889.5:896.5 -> 123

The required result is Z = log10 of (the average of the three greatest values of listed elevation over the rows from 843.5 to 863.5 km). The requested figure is 1.819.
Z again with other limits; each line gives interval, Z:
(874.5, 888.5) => 1.798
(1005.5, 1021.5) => 1.952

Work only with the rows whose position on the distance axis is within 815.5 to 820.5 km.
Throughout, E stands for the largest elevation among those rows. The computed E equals 63.46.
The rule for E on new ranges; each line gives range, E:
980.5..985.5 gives 76.46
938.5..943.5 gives 69.39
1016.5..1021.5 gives 90.21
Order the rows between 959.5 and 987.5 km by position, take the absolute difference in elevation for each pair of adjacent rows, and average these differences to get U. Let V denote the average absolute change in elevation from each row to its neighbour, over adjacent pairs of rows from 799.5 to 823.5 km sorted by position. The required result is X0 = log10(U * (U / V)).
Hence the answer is 0.16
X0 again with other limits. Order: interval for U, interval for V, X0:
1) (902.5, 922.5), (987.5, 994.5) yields 0.17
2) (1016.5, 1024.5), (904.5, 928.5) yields 0.44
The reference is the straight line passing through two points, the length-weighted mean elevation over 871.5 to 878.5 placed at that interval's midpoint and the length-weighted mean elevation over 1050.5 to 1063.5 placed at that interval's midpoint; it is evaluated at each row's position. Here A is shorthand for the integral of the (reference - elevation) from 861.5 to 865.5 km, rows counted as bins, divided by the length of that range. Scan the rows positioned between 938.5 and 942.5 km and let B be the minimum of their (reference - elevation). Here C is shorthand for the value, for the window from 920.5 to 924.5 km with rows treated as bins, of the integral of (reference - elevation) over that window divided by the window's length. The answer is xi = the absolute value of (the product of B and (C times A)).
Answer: 410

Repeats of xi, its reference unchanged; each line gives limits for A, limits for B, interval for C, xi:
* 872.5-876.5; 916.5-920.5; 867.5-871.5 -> 9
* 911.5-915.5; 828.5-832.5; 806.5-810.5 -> 1241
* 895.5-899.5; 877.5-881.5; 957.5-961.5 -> 154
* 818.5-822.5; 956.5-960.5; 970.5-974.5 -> 1097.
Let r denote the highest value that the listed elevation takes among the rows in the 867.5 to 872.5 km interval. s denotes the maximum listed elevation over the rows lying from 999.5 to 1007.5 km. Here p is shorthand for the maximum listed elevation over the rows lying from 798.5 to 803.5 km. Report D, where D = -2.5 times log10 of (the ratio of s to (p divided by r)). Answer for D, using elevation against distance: -4.9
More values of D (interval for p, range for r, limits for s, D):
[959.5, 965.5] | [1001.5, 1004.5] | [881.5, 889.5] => -4.5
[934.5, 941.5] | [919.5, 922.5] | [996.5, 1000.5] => -4.6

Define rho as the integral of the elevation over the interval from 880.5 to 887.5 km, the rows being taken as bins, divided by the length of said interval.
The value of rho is 61.0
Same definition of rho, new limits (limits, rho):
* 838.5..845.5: 62.2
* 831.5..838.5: 61.6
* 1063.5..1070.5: 99.5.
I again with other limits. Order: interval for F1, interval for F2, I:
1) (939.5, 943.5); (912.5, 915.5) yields 1.18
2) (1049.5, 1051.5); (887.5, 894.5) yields 0.66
